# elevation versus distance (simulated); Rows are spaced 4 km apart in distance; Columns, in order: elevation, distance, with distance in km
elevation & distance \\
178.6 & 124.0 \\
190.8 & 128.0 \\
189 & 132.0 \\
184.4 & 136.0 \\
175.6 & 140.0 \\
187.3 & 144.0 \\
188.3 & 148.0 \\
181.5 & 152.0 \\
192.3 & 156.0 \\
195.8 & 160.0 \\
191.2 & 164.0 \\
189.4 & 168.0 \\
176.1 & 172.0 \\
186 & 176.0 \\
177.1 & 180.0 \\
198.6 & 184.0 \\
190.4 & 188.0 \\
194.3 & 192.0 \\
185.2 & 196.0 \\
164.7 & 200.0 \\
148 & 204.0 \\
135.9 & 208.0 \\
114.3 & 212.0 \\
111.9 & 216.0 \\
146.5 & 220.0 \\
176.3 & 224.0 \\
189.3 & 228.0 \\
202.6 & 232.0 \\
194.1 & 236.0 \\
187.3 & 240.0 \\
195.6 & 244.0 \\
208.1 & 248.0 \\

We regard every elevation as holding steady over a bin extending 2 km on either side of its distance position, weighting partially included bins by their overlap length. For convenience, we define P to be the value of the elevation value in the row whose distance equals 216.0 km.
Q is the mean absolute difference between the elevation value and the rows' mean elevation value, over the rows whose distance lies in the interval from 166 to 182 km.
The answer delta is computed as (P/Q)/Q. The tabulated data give 4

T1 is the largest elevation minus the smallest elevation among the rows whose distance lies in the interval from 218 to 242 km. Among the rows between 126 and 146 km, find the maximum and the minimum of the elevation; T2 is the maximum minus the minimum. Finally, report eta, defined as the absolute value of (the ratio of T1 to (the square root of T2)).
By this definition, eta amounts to 14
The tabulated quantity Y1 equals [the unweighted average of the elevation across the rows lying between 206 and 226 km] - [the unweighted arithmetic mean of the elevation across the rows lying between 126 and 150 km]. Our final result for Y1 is -49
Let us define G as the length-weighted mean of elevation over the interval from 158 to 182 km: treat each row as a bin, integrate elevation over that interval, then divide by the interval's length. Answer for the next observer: 186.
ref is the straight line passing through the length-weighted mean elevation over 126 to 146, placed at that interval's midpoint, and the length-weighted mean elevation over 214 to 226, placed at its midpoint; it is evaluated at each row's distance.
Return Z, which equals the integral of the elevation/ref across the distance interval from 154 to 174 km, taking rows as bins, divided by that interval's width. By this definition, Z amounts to 1.10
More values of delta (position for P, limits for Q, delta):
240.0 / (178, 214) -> 0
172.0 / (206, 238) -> 0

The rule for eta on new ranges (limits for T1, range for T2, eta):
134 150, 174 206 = 2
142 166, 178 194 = 3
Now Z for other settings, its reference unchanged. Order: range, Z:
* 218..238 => 1.29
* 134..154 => 1.01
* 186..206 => 1.13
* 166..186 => 1.12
